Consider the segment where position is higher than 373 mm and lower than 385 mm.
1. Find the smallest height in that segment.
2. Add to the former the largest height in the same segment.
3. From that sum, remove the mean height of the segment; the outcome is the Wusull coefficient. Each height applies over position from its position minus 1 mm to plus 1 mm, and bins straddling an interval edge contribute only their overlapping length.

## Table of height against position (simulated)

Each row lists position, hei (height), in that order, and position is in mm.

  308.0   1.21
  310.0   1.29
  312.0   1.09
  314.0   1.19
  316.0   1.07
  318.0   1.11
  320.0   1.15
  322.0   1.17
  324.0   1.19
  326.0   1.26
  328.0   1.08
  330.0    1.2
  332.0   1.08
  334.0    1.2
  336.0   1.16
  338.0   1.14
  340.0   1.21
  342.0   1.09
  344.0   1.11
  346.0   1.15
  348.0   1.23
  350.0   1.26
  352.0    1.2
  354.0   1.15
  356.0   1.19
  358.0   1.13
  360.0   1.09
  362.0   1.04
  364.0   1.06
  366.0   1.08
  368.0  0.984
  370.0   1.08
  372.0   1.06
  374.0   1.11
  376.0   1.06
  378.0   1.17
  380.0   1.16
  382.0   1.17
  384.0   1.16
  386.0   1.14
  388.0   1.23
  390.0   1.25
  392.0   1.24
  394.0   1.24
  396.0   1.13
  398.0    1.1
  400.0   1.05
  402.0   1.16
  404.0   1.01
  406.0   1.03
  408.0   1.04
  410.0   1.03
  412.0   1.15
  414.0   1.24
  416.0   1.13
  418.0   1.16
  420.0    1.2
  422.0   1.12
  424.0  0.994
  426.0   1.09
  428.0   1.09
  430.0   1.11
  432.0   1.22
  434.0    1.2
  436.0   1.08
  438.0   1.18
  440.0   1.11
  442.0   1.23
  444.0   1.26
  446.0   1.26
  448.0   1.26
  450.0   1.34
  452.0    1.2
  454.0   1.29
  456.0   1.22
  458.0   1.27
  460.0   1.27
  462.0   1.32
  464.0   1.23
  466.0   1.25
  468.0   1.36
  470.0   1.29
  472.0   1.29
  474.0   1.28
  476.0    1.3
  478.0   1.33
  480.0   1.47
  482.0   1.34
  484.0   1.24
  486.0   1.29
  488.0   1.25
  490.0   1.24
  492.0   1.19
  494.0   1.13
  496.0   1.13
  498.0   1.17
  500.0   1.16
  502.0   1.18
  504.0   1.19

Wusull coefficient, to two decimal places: 1.09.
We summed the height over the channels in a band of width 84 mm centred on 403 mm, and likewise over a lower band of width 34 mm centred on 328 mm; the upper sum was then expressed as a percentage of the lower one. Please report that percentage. 243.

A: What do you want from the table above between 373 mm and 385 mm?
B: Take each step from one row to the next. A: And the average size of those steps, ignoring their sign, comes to 0.038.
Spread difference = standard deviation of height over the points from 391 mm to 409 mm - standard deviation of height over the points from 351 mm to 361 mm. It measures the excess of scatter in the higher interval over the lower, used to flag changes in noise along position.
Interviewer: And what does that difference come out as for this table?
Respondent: 0.043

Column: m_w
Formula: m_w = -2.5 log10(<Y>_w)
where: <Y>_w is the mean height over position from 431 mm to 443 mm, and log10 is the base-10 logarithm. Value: -0.17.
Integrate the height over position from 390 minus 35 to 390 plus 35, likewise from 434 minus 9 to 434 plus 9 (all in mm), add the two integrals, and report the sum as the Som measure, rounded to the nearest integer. 99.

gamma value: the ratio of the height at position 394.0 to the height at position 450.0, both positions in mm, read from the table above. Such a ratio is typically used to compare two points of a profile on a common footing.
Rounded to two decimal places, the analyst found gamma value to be 0.93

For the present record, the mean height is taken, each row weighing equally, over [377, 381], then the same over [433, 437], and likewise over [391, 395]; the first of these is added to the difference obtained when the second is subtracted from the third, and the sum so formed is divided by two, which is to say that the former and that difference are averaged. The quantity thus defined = 0.63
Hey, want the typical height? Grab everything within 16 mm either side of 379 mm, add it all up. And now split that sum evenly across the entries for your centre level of 1.14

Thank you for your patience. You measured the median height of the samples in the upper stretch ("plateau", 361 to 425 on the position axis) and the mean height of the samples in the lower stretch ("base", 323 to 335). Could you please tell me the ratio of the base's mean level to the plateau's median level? 1.04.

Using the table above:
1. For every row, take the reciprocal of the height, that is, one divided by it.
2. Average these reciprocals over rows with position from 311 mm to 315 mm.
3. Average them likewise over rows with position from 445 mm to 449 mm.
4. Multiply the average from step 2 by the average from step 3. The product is 0.70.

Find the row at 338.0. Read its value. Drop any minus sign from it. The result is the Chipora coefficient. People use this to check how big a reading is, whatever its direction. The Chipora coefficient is 1.14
